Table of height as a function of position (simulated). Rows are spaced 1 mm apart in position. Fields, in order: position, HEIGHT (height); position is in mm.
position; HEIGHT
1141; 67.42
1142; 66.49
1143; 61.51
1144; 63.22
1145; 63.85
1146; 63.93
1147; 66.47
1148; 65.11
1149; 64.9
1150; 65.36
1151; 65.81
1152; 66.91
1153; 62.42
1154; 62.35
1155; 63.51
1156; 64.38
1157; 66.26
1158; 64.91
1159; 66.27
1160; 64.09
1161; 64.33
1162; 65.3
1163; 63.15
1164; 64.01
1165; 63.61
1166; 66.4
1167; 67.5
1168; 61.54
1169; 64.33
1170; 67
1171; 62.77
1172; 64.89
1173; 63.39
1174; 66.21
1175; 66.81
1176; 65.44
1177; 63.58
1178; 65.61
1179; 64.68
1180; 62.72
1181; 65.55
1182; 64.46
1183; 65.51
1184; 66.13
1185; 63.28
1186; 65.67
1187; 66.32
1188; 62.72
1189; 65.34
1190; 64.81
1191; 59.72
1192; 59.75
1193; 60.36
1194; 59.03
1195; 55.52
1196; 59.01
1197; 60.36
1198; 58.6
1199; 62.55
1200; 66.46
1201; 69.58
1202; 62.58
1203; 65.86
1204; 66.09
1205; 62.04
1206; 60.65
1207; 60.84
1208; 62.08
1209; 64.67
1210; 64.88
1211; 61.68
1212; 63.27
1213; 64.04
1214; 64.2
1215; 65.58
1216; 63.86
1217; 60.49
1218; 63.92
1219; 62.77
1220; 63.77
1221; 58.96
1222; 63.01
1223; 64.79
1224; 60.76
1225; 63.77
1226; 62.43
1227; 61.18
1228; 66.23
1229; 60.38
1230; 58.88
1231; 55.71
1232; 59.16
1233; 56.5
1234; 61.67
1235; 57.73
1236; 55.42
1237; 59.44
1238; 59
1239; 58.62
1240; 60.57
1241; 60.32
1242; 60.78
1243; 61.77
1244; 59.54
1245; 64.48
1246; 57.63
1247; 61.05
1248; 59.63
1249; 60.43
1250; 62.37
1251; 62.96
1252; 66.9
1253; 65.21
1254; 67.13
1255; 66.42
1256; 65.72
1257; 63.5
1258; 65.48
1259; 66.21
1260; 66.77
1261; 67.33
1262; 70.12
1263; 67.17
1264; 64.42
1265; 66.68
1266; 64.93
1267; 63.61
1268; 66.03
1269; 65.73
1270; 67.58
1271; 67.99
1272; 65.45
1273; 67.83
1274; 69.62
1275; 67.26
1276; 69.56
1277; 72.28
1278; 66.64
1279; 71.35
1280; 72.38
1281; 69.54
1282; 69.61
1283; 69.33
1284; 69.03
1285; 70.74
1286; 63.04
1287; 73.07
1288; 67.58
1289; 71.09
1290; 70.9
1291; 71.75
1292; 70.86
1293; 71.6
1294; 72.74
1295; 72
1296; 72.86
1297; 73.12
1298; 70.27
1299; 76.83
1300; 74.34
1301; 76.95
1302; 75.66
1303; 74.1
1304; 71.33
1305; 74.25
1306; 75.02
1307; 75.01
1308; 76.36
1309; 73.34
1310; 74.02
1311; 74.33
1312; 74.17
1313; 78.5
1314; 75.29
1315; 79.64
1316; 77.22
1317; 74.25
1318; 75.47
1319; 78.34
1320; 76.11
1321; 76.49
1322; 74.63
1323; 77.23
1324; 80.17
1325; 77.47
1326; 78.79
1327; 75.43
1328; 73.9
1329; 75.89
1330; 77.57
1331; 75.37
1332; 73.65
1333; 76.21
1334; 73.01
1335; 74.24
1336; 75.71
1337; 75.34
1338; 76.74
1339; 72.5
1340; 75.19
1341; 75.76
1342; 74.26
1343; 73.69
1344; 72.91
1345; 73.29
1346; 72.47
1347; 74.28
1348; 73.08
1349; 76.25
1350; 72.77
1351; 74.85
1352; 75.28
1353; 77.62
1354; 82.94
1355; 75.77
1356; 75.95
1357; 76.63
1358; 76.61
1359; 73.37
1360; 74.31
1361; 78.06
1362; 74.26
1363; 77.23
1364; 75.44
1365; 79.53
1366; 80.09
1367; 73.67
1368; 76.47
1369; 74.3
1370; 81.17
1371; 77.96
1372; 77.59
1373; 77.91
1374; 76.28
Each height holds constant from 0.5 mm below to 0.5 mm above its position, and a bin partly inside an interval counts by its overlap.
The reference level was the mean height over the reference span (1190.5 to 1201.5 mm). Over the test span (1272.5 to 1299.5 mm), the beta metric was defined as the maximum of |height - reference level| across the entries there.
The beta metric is 16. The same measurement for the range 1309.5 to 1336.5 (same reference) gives 19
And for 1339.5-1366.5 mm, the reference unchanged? 22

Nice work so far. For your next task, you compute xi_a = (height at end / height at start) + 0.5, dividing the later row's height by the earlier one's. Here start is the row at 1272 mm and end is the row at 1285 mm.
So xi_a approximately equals 1.58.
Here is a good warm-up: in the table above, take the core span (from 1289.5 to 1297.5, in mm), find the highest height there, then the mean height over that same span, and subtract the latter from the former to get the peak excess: 1.1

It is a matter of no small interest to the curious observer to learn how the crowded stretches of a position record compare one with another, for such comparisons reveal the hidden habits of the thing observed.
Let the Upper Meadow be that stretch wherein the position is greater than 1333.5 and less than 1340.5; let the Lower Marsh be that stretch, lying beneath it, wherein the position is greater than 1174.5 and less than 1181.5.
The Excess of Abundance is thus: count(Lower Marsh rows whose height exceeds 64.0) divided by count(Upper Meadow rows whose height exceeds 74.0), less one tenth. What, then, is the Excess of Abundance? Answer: 0.90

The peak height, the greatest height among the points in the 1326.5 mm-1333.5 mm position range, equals 77.57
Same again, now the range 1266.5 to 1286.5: 72.38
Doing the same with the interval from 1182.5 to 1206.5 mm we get 69.58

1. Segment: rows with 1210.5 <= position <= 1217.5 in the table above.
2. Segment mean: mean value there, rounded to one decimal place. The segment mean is 63.3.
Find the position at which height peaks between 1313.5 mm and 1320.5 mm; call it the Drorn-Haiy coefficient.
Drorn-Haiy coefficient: 1315 mm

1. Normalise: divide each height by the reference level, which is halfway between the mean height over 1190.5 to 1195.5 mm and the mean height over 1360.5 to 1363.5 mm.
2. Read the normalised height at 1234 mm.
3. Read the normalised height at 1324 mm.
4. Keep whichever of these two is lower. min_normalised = 0.91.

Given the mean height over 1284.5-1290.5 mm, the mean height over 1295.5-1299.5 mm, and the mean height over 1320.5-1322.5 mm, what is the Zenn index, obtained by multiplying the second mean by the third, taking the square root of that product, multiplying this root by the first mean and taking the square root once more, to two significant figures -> 72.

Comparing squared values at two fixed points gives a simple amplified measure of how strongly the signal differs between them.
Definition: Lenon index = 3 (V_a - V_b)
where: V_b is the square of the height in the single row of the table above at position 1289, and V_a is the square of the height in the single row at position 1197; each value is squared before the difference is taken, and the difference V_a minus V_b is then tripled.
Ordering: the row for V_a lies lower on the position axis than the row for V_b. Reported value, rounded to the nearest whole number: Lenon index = -4231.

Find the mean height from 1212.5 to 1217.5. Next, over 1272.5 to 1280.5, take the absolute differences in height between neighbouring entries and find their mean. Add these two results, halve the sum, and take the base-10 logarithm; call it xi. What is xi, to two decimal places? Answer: 1.52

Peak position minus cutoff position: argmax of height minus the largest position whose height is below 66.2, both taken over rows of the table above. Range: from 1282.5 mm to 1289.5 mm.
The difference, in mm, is 1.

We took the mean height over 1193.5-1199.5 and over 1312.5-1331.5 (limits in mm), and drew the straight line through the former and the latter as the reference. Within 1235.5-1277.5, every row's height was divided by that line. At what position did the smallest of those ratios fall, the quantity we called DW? 1236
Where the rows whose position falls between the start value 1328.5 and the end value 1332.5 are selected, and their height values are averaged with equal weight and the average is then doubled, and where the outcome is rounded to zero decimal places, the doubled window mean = 151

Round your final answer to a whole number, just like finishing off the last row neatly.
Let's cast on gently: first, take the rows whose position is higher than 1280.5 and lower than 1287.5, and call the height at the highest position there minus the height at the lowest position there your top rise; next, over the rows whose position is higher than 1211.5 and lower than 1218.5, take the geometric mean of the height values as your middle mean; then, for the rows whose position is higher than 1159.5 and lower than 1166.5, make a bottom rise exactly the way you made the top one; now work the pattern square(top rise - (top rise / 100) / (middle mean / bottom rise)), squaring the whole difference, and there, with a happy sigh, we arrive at 12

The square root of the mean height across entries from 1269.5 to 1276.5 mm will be 8.24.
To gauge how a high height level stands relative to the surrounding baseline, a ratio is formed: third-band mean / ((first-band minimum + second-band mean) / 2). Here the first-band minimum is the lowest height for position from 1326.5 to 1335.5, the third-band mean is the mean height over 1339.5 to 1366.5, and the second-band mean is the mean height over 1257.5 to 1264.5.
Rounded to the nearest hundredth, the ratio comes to 1.08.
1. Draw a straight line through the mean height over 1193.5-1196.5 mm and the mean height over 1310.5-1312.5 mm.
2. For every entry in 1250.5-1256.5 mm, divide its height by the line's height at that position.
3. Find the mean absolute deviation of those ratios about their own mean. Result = 0.016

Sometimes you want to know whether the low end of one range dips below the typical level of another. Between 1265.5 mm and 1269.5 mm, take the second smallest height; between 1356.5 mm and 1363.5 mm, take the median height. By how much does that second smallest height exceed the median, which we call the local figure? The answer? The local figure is -11.7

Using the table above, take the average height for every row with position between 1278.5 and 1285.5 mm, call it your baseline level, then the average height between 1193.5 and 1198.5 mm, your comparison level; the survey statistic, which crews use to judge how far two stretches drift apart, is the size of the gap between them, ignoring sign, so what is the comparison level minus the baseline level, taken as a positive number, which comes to 12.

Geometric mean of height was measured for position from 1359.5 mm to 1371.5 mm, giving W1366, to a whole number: 77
